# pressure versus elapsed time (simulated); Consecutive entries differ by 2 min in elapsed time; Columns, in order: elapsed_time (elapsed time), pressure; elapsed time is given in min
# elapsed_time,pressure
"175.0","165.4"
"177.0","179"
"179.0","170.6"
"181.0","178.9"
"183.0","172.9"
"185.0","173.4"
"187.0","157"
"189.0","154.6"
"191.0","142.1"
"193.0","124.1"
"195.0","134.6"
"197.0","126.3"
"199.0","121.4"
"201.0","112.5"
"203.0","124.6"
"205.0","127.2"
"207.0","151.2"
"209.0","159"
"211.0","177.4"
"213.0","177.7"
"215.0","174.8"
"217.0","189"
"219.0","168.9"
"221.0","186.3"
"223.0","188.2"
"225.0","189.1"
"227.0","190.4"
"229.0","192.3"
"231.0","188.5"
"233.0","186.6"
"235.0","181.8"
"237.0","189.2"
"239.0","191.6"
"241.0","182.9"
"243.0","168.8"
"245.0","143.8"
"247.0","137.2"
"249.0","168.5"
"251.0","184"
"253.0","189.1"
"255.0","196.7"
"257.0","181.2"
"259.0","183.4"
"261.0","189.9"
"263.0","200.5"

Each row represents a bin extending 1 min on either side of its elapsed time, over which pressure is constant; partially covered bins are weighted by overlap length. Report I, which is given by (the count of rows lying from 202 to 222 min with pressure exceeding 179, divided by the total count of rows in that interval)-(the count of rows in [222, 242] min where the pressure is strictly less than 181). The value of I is 0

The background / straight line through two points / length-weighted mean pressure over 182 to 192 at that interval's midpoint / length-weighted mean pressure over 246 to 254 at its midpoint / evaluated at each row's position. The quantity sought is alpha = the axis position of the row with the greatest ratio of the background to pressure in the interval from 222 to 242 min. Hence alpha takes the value 235.0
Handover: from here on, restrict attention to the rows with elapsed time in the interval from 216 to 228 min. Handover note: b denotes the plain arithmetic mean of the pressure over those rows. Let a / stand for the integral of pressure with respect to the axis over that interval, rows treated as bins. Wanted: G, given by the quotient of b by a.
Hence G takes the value 0.08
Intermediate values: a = 2224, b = 185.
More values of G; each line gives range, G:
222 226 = 0.25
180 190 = 0.10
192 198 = 0.17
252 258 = 0.17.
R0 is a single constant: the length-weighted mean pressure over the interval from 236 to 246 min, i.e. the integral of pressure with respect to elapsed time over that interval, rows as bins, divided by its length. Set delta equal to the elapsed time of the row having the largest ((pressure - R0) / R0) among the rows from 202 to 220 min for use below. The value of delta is 217.0 min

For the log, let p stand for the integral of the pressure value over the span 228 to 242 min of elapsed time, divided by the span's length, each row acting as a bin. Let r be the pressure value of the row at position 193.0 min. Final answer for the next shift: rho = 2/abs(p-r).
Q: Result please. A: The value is 0.03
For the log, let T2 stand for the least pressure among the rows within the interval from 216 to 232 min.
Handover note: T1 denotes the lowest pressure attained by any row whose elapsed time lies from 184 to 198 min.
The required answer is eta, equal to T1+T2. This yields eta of 293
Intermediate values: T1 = 124.1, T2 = 168.9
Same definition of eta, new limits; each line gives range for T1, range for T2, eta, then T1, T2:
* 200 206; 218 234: 281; 112.5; 168.9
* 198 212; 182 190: 267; 112.5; 154.6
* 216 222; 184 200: 290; 168.9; 121.4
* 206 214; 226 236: 333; 151.2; 181.8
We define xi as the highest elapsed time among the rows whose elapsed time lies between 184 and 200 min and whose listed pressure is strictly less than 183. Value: 199.0 min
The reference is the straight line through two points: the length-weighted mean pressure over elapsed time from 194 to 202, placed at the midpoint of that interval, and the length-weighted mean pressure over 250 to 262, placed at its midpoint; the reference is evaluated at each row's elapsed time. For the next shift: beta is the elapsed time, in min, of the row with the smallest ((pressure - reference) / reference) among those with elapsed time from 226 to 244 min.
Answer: 243.0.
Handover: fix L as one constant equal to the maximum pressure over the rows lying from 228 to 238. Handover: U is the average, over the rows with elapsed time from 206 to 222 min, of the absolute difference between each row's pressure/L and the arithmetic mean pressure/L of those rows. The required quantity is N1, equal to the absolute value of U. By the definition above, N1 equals 0.05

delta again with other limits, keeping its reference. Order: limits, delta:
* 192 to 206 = 195.0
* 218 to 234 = 229.0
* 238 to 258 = 255.0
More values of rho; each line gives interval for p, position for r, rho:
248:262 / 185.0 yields 0.18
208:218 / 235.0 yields 0.32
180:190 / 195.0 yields 0.06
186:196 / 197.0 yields 0.12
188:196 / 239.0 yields 0.04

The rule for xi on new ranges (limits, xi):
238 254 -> 249.0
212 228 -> 219.0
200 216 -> 215.0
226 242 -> 241.0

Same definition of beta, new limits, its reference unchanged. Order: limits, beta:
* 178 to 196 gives 193.0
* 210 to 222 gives 219.0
